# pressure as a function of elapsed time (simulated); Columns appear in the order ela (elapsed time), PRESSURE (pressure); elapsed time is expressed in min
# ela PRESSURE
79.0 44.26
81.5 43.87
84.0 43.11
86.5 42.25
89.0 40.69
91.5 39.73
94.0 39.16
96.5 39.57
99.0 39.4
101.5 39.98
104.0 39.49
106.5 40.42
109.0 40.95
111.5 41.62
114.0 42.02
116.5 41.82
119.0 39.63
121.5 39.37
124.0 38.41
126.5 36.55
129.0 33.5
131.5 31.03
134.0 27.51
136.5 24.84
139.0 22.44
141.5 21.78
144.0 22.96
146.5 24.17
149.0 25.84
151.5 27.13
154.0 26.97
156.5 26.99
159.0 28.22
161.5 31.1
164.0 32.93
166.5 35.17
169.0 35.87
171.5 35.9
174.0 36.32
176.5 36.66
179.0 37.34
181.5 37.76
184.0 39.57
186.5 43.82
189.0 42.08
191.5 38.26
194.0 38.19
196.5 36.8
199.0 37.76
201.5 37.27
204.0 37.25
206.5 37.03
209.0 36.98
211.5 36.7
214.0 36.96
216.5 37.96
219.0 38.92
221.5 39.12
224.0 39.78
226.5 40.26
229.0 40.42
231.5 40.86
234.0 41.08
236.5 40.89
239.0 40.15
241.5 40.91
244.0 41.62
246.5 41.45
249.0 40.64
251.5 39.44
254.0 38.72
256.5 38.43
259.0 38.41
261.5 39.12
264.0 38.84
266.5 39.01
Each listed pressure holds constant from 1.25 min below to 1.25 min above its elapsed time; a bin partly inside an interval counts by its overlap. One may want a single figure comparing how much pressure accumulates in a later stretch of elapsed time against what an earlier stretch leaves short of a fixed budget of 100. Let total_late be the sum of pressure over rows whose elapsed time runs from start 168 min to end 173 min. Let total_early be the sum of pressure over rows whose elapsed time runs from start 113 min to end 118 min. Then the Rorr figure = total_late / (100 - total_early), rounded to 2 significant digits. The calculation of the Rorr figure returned 4.4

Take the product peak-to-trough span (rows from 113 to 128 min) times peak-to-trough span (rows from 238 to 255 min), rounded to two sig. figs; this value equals 16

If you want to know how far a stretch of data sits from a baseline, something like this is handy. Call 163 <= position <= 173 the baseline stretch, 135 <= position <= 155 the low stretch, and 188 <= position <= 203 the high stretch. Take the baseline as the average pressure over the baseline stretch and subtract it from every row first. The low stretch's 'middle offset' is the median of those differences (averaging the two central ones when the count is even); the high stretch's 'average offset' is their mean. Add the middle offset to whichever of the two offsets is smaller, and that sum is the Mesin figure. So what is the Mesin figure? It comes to -21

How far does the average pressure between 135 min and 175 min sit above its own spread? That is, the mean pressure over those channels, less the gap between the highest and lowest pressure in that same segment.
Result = 14.1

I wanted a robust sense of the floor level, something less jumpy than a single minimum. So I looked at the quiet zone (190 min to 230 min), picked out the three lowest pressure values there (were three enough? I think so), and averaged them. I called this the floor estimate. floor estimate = 36.8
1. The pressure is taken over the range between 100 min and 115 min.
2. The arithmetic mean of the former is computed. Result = 40.7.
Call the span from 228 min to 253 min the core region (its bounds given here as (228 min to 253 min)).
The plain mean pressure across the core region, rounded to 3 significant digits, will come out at 40.7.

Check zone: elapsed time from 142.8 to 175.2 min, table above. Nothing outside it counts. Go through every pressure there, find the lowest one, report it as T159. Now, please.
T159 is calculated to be 22.96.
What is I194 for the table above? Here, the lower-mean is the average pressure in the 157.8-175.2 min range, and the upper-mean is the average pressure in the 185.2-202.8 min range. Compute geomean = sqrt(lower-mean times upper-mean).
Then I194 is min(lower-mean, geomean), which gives 34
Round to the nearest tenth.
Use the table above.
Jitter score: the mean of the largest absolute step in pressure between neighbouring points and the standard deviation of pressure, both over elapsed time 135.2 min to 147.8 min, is 1.8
